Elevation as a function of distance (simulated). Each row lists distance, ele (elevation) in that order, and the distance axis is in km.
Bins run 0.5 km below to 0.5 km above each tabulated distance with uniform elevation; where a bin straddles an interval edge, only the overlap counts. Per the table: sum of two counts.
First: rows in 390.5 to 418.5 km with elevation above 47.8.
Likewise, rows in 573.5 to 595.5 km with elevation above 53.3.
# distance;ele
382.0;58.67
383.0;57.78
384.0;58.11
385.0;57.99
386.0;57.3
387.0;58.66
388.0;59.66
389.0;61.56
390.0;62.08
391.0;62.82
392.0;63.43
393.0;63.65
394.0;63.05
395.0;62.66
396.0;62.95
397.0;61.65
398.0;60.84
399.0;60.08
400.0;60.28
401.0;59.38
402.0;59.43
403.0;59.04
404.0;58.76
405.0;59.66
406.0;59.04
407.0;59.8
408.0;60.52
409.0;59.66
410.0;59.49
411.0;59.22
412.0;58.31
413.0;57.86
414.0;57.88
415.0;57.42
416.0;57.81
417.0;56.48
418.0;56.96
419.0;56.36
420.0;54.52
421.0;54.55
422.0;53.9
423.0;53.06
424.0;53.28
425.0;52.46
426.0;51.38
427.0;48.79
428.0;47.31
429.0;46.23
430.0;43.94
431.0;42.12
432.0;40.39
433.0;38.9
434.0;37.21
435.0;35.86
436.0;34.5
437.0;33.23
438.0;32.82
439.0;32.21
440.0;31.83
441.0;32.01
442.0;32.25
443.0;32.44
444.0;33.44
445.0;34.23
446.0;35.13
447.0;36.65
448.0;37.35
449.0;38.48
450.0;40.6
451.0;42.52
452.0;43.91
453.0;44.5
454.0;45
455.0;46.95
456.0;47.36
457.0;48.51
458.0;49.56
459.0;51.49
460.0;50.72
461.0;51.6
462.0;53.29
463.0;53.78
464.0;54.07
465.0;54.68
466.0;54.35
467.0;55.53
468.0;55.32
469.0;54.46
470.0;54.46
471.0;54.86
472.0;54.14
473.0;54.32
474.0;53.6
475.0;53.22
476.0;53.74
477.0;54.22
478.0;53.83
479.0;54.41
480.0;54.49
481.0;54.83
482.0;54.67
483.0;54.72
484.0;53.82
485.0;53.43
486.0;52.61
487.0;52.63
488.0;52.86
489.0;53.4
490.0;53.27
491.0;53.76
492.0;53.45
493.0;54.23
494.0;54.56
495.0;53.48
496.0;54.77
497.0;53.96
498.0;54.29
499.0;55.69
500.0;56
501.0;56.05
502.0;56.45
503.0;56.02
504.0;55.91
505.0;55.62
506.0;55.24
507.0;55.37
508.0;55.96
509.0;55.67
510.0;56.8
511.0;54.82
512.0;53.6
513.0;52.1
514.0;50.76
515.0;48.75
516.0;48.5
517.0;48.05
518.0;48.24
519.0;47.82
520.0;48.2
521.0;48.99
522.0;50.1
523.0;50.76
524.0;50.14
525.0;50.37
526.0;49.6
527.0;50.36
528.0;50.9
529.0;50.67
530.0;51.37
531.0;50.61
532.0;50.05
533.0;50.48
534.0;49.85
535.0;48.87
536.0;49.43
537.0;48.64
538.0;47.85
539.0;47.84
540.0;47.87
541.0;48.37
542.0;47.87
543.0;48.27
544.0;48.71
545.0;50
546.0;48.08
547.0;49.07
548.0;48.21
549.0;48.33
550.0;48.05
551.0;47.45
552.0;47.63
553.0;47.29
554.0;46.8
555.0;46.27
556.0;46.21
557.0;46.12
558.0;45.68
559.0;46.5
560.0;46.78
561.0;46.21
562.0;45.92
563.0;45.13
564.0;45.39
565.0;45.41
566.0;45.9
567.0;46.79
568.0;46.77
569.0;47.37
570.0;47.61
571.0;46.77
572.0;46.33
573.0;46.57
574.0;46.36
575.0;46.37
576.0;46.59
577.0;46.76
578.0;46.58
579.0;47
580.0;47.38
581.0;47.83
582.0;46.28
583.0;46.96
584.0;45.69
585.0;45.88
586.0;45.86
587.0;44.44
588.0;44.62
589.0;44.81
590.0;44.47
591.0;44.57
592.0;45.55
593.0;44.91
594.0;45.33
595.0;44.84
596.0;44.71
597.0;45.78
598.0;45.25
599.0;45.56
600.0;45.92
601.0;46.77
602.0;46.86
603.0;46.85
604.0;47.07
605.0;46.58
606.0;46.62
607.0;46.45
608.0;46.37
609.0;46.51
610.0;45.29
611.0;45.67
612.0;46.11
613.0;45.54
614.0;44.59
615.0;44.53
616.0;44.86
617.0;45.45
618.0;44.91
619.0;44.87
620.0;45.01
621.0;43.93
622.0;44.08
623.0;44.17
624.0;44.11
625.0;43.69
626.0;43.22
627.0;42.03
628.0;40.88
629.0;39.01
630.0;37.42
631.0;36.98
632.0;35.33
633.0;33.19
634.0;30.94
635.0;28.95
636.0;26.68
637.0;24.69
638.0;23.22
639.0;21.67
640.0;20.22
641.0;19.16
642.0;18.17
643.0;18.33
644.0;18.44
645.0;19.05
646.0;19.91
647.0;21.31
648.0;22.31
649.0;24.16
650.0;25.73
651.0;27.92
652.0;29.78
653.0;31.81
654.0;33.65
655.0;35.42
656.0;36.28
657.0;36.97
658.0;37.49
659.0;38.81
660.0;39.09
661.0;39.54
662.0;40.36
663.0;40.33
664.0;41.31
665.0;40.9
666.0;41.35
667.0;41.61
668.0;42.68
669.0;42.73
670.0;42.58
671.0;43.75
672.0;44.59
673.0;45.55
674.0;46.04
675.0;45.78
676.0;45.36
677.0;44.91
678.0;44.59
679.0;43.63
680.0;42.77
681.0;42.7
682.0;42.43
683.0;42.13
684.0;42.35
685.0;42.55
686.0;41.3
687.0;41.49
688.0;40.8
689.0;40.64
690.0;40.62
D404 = 28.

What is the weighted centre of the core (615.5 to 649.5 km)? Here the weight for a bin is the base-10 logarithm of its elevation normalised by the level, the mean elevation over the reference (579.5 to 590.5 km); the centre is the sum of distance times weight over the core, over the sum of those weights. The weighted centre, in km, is 640.4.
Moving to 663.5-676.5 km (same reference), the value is 667.3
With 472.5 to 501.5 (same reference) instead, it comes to 487.3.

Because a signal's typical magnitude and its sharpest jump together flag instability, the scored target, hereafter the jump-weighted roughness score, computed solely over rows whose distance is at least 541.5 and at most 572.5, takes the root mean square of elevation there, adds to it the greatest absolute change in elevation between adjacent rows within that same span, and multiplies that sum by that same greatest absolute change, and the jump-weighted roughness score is 94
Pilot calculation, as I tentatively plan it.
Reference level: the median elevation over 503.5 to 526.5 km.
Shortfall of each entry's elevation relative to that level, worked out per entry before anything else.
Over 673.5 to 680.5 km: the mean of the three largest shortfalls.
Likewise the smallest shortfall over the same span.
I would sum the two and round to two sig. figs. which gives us 12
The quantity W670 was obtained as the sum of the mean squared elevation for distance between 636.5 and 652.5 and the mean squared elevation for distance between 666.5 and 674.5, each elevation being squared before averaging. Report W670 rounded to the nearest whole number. 2413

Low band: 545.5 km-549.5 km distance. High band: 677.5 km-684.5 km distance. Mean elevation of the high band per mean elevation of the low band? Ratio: 0.89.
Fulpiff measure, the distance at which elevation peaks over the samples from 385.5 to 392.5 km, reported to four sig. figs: 392.0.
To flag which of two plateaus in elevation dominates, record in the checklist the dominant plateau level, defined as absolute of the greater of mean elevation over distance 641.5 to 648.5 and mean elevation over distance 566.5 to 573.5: 47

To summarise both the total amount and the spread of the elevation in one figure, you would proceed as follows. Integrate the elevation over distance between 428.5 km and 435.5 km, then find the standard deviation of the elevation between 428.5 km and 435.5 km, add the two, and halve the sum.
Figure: 144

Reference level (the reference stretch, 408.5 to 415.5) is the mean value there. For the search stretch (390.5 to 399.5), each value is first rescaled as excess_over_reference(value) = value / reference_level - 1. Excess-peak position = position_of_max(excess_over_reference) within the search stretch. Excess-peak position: 393.0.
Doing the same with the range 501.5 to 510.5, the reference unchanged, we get 510.0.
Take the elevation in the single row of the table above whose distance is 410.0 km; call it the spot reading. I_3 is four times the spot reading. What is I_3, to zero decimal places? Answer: 238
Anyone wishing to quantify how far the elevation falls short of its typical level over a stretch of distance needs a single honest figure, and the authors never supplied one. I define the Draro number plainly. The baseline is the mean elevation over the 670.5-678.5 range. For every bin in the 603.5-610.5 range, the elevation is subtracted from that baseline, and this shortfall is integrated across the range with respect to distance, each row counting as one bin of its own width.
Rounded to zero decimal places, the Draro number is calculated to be -9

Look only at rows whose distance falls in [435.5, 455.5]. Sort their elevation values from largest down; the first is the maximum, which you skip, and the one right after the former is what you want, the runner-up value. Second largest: 45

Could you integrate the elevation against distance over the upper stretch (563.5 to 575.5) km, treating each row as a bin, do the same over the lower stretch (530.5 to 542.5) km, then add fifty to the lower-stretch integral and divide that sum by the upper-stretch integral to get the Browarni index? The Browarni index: 1.14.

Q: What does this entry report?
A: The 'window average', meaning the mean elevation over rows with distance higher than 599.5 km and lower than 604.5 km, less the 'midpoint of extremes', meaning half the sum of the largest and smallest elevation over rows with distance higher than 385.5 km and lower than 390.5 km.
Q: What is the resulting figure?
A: -13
